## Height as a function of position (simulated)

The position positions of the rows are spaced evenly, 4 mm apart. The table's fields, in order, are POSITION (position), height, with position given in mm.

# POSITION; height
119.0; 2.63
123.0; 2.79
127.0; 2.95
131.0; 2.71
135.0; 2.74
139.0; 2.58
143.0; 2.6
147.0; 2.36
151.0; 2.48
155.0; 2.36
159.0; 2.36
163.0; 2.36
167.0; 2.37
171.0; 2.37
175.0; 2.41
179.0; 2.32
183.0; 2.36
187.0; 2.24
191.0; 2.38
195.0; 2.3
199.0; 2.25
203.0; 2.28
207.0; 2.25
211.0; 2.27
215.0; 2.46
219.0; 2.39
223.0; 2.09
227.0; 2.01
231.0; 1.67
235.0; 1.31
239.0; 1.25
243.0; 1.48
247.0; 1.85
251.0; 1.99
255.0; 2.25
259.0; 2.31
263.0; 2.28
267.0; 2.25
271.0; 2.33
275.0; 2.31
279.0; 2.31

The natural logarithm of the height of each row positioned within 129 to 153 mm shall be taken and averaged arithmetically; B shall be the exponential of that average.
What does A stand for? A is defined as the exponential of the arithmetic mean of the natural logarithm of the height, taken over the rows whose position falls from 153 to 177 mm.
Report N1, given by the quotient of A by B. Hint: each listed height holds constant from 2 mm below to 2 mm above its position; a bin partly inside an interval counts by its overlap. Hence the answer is 0.92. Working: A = 2.37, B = 2.58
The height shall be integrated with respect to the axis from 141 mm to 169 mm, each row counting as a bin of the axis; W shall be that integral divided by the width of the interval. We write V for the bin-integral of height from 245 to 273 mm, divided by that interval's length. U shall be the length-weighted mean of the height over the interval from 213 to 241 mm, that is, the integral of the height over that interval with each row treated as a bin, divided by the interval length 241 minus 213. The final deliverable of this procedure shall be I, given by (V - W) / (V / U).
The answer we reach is -0.2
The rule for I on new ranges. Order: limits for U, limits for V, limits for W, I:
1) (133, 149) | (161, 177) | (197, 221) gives 0.1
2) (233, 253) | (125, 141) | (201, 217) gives 0.2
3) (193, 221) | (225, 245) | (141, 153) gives -1.4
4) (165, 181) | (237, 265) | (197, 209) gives -0.4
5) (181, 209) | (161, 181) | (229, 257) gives 0.7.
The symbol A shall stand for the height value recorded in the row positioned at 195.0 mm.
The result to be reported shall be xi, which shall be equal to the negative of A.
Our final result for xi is -2.30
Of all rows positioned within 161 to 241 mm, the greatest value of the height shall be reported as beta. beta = 2.46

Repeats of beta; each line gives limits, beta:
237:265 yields 2.31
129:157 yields 2.74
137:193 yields 2.6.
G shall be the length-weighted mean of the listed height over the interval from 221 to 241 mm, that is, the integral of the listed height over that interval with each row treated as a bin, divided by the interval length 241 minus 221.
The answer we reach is 1.67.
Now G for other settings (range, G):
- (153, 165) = 2.36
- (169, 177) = 2.39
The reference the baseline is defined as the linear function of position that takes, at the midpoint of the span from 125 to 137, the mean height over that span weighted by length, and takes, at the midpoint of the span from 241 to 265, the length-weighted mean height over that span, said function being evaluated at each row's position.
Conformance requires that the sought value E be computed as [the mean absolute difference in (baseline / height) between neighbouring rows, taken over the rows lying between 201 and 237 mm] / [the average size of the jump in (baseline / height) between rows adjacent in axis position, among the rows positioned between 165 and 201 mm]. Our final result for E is 3.2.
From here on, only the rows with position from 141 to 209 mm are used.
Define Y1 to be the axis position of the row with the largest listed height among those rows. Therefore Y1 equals 143.0 mm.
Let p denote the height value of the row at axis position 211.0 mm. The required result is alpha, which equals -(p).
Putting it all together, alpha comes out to -2.3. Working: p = 2.27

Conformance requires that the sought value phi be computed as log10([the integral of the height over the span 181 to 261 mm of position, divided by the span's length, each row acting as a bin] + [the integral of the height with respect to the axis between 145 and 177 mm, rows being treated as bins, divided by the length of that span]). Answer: 0.65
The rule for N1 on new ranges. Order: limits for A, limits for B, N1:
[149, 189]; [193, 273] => 1.17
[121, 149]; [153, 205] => 1.14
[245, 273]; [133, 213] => 0.91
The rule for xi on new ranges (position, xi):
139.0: -2.58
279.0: -2.31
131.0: -2.71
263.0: -2.28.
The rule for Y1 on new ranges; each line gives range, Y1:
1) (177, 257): 215.0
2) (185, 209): 191.0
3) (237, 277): 271.0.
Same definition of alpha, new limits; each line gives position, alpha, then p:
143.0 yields -2.6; 2.6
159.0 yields -2.4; 2.36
